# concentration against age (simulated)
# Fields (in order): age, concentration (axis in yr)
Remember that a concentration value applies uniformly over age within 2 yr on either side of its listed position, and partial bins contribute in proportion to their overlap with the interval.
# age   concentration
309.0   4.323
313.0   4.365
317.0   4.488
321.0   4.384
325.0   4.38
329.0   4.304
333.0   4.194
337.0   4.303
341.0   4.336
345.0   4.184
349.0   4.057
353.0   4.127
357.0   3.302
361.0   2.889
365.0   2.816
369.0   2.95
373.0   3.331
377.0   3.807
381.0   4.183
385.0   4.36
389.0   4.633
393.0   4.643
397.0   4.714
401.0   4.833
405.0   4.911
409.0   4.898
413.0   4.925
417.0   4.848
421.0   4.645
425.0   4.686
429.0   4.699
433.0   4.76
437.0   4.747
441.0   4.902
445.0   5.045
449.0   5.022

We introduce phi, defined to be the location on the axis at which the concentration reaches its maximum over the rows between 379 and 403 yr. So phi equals 401.0 yr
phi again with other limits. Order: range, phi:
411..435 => 413.0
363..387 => 385.0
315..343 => 317.0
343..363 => 345.0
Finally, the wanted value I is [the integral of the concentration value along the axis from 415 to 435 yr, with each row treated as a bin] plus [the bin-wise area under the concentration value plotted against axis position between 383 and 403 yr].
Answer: 187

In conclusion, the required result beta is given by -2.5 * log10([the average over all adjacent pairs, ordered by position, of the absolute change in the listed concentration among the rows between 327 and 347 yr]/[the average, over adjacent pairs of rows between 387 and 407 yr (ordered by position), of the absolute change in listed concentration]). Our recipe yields -0.4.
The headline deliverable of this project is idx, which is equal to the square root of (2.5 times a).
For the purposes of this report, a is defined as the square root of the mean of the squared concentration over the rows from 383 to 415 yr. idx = 3.4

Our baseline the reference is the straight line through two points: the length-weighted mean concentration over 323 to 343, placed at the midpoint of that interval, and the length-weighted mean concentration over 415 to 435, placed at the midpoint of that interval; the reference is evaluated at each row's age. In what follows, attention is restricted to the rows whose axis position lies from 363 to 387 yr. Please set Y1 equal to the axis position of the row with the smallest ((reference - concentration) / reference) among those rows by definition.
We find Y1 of 385.0 yr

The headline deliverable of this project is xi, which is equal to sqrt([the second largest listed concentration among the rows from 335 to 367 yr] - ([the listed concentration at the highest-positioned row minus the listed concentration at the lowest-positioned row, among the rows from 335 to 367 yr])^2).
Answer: 1.45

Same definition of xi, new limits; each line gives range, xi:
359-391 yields 1.15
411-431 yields 2.19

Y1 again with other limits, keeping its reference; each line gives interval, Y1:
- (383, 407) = 405.0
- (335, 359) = 341.0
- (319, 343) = 321.0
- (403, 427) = 405.0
